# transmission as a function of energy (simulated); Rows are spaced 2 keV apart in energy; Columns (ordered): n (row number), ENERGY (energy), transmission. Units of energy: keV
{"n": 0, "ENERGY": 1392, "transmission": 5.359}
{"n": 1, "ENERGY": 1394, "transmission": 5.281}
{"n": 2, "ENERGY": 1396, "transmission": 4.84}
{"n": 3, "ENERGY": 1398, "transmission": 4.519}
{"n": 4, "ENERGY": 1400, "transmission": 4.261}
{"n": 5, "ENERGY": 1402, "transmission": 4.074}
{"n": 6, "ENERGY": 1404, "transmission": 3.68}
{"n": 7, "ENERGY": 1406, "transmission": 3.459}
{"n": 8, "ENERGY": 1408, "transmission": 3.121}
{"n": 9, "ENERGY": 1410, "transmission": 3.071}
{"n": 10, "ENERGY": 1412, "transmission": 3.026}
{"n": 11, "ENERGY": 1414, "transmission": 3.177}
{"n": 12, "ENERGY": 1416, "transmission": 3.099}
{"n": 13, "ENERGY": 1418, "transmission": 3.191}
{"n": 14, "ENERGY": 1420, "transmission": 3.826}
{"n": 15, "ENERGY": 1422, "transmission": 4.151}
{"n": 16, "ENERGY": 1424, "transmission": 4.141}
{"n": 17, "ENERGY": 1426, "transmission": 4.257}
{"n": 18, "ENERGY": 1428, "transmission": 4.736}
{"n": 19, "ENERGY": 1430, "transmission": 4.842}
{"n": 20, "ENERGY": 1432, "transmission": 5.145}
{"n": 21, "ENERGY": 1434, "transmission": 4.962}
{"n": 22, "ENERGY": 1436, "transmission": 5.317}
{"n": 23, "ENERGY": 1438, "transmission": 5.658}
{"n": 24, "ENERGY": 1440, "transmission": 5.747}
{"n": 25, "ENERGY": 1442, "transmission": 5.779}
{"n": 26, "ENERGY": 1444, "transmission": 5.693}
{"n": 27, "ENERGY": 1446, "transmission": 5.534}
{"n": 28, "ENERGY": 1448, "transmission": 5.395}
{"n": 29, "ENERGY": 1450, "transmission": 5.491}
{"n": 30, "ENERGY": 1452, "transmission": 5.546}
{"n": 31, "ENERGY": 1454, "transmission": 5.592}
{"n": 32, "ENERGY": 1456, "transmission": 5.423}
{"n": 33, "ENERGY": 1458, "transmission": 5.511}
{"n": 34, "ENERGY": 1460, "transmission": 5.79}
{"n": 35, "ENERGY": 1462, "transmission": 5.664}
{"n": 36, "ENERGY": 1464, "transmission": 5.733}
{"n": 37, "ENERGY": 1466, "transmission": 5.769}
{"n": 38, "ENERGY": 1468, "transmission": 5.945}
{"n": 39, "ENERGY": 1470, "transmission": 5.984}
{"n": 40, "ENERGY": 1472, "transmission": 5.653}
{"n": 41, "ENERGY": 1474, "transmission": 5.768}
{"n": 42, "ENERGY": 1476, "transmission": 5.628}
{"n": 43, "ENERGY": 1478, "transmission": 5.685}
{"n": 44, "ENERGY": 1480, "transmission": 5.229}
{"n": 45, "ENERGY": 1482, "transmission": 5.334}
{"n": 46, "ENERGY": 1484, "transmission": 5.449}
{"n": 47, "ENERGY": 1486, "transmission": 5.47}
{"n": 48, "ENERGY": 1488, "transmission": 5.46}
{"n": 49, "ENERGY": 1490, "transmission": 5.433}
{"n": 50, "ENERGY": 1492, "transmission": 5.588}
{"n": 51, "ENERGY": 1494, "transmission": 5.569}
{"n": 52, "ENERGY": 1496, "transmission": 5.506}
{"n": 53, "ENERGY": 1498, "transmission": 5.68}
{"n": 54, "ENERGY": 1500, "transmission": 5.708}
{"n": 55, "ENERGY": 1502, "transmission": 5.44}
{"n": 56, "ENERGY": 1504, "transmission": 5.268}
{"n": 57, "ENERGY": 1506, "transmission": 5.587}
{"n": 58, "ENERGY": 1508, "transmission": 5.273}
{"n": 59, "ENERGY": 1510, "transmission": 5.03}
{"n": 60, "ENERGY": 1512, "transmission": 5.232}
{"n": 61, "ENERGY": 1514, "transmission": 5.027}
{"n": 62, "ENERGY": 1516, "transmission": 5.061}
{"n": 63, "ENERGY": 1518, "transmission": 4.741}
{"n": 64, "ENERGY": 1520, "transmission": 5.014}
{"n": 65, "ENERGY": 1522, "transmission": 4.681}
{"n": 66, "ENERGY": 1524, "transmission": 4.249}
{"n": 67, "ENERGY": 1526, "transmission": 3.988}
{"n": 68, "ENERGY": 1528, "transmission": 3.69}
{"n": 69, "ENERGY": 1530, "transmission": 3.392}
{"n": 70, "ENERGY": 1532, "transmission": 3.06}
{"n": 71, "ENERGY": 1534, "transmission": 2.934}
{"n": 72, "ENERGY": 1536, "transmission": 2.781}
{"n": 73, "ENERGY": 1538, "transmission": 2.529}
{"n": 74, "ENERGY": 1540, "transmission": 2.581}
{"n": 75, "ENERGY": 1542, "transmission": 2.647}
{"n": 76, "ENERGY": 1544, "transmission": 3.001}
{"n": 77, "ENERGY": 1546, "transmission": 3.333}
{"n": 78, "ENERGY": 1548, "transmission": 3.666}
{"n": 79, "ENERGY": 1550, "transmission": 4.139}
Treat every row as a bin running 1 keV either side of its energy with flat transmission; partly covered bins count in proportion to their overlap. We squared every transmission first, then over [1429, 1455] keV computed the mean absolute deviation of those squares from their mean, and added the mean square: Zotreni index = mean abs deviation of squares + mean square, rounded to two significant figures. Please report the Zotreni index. 32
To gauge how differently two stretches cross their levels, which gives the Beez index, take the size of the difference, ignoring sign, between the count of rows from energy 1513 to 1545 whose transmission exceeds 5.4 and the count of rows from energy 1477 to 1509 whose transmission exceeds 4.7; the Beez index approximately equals 16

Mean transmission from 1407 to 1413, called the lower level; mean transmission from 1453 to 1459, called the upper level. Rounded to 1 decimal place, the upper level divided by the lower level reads 1.8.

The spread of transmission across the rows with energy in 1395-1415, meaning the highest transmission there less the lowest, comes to 1.81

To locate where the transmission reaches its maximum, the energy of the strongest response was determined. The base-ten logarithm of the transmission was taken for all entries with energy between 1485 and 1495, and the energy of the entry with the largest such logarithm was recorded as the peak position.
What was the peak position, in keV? 1492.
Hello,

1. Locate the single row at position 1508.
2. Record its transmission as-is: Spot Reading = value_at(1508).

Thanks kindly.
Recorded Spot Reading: 5.273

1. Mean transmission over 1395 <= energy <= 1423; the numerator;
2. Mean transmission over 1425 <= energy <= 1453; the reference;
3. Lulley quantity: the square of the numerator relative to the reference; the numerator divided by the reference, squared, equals 0.48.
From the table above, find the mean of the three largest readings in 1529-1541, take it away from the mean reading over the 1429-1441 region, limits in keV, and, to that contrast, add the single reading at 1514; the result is 7.2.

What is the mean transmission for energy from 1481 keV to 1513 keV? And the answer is 5.4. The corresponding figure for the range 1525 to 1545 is 3.1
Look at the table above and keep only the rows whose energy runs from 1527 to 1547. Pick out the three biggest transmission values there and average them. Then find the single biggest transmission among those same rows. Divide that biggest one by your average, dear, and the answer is 1.06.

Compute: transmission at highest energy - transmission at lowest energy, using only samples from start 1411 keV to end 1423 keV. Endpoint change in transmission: 1.1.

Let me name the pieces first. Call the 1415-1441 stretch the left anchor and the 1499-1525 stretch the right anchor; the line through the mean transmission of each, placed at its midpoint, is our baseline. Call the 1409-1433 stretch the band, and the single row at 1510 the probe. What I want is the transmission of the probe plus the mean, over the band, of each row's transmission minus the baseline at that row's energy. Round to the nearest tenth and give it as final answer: 4.4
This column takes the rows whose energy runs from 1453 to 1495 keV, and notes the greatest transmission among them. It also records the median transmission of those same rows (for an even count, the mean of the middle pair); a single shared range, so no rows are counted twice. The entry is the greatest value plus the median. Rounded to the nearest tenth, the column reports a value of 11.6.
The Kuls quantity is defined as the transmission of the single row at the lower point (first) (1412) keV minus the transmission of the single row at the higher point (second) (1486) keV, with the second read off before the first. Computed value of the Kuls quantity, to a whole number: -2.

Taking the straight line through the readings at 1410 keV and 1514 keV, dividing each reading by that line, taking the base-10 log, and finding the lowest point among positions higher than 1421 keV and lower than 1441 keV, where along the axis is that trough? 1424 keV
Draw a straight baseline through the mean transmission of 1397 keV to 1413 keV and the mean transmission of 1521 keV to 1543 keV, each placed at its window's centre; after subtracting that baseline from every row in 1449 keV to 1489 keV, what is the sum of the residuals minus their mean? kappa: 40.3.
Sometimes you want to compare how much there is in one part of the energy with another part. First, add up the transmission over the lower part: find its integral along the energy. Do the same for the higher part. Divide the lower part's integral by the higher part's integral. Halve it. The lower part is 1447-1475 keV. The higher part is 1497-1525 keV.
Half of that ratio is 0.55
